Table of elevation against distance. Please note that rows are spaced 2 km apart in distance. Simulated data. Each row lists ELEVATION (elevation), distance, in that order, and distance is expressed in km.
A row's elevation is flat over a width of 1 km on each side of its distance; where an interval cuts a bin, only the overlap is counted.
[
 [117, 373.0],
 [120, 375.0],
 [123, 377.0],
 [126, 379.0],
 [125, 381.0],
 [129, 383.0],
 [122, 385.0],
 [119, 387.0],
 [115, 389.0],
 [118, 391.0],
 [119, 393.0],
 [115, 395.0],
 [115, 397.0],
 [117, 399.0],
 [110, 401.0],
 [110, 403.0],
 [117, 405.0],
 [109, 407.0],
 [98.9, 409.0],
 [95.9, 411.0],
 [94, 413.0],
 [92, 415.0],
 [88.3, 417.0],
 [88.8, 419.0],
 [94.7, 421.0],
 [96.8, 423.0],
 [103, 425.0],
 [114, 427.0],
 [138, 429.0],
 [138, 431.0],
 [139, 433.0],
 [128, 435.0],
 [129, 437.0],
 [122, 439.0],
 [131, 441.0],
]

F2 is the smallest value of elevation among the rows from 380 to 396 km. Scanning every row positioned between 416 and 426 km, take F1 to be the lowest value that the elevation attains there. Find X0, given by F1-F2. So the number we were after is -27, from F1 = 88.3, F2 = 115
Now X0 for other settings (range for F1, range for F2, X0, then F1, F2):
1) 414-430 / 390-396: -27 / 88.3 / 115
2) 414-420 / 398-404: -22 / 88.3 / 110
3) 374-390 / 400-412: 19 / 115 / 95.9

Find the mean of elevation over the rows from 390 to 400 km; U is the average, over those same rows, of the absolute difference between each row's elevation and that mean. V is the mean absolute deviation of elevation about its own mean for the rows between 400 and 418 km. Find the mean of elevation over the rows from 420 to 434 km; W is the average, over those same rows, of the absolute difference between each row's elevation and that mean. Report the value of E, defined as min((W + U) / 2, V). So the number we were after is 8.7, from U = 1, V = 9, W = 18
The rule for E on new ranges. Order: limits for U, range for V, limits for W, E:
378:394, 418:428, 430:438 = 4.4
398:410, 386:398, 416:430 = 1.8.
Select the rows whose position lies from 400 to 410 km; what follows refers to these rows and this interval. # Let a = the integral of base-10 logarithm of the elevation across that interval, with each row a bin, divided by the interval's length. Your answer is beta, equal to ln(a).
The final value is 0.711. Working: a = 2.04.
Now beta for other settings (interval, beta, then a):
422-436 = 0.734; 2.08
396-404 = 0.719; 2.05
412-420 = 0.672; 1.96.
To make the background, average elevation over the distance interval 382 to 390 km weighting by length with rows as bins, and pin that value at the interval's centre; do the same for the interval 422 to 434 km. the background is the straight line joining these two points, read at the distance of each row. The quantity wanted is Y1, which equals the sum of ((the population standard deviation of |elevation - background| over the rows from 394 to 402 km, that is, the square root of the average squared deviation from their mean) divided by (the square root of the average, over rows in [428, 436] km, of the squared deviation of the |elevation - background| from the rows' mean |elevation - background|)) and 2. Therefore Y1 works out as 2.6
